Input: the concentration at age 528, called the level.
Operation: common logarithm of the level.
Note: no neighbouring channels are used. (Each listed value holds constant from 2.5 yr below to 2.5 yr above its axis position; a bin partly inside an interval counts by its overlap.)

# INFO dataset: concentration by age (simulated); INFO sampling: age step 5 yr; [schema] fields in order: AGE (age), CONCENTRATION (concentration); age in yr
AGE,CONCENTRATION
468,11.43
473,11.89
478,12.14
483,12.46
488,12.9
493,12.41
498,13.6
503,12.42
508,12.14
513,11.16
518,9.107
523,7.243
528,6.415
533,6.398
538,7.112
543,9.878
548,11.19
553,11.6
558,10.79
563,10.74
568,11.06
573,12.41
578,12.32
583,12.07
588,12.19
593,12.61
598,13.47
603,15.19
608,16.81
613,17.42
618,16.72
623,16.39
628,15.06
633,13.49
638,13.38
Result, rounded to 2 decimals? 0.81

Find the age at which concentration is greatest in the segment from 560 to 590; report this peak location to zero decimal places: 573 yr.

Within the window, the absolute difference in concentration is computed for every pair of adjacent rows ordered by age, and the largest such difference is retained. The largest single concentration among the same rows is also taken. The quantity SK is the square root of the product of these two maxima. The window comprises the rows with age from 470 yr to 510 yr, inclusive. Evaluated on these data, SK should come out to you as 4.0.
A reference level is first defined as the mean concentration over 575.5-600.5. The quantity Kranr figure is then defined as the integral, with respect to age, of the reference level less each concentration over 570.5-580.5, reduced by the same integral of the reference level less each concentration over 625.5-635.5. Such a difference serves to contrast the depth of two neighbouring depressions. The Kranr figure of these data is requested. 19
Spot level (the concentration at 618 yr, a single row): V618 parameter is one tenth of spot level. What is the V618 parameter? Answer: 1.7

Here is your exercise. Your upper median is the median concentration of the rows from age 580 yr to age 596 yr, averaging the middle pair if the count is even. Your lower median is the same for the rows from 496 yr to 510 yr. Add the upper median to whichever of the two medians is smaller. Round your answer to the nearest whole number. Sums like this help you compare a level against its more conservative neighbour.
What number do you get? 24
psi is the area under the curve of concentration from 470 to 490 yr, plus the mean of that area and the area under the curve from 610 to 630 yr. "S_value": 534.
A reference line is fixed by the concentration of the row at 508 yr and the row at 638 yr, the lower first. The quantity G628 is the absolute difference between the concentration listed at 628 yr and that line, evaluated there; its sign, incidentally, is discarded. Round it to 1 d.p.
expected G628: 1.8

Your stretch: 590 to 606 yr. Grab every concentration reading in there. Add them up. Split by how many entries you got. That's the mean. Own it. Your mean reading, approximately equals 13.8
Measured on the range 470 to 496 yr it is 12.4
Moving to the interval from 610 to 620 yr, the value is 17.1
